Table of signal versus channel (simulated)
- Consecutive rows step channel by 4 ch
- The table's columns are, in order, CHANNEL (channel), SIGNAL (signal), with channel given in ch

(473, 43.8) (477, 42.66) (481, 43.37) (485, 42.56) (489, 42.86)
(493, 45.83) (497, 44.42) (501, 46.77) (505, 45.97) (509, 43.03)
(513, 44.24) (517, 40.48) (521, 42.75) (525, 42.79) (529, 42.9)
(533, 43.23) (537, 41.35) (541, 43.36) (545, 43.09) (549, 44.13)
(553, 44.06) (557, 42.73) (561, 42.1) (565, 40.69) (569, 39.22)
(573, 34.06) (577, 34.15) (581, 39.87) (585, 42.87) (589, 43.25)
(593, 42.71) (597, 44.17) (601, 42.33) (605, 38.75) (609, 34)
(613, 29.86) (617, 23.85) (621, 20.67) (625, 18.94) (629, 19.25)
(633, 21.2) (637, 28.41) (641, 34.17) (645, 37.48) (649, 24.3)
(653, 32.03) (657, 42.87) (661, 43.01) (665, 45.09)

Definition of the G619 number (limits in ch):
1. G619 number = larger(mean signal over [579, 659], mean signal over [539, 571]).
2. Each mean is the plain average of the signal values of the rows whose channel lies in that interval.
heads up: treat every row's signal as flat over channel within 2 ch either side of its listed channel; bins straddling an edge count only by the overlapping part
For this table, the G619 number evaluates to 42.4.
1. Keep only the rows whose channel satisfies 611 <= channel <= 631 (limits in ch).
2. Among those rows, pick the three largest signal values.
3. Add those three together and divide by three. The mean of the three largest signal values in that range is 24.8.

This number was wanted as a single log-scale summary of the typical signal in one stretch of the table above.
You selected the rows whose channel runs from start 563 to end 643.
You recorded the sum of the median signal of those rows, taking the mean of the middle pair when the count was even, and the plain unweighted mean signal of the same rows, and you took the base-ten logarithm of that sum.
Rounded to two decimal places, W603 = 1.83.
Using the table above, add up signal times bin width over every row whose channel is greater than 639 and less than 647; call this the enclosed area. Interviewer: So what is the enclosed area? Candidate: 287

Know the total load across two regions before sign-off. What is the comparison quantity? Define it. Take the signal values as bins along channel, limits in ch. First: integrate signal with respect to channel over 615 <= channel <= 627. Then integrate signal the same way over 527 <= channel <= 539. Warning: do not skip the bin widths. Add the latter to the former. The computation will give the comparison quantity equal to 764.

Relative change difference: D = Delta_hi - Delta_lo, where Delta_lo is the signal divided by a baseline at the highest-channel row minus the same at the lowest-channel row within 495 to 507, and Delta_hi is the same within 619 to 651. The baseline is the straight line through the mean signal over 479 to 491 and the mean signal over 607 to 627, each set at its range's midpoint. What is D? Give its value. 0.25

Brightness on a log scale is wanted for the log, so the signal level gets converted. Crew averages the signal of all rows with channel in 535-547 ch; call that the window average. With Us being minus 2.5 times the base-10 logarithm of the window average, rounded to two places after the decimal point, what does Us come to -4.07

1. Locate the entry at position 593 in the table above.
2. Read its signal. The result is 42.71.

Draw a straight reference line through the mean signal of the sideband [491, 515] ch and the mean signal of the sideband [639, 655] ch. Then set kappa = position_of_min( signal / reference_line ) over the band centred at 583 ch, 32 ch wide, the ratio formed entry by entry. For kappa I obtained 573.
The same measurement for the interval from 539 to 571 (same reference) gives 569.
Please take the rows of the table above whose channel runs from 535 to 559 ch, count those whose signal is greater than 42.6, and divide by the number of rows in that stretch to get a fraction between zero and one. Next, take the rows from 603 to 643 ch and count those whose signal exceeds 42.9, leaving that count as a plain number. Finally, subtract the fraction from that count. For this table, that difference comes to -0.83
